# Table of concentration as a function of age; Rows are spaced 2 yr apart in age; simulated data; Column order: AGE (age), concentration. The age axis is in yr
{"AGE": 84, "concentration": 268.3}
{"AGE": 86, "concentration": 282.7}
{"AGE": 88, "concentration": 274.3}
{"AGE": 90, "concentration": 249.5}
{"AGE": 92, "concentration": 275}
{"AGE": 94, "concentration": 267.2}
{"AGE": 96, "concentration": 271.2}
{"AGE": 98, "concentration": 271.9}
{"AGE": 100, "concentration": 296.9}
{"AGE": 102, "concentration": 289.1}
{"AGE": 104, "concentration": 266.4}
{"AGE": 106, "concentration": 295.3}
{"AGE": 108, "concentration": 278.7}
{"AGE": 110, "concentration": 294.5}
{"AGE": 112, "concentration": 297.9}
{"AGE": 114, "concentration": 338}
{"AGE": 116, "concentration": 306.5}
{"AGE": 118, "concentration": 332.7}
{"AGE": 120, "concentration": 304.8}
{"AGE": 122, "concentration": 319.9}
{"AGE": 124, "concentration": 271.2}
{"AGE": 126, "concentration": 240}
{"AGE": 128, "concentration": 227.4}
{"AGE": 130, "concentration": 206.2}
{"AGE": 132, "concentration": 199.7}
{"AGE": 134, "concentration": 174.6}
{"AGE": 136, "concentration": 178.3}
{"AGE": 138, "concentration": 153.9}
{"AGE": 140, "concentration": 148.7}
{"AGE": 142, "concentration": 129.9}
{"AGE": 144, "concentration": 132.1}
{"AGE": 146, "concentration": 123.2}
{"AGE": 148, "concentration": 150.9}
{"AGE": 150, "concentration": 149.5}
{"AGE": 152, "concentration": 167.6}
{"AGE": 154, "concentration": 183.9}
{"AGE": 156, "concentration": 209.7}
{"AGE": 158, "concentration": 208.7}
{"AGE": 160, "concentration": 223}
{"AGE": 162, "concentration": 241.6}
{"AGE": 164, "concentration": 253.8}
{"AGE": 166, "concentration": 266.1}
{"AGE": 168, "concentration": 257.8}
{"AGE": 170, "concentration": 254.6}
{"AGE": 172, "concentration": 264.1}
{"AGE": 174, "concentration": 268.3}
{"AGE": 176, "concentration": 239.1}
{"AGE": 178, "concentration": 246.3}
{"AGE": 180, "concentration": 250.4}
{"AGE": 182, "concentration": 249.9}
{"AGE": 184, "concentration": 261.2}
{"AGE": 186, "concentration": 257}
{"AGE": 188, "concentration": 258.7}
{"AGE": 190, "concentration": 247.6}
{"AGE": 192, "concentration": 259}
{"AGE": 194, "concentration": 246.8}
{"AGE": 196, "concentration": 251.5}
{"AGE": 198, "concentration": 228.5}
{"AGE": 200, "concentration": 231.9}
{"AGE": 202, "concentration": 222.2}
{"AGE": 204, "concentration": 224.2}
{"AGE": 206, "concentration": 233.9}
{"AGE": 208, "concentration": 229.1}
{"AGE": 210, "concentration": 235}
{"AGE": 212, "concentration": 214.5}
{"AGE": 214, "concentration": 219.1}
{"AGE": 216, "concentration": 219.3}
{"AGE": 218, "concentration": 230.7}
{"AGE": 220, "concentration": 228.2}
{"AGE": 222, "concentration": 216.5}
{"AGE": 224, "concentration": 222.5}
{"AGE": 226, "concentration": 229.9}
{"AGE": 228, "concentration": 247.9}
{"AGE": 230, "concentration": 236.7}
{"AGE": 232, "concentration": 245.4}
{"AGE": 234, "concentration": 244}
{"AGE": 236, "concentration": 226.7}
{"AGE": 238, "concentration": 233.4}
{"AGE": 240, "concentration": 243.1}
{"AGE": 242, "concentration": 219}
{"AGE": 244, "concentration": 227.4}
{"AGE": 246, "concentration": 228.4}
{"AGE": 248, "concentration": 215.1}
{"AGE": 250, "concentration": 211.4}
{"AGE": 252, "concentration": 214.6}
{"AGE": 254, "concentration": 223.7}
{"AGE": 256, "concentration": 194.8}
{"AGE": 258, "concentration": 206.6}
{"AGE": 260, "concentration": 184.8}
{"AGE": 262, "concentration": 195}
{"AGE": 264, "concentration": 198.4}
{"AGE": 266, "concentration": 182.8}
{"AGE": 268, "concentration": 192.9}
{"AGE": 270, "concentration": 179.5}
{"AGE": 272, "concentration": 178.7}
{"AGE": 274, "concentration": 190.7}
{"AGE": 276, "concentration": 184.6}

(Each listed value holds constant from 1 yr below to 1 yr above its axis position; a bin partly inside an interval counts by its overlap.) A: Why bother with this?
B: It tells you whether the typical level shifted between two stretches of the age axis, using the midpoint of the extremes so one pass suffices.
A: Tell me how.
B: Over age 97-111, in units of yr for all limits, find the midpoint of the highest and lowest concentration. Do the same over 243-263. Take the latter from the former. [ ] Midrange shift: 75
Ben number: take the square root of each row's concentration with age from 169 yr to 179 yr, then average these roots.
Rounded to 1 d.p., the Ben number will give 15.9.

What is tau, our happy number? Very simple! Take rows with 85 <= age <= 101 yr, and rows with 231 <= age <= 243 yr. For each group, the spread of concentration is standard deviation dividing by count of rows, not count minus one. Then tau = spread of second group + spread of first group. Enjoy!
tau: 22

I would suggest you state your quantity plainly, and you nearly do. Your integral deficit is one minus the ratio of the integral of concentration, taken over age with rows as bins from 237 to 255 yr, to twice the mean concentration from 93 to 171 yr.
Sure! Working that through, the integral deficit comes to -7.6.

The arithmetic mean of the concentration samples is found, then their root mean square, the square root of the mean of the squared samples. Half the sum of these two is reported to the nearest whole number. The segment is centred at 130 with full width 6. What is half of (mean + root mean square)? 211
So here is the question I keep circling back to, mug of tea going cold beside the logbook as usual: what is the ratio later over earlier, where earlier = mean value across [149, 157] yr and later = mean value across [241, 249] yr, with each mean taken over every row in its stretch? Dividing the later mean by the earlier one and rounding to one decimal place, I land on 1.3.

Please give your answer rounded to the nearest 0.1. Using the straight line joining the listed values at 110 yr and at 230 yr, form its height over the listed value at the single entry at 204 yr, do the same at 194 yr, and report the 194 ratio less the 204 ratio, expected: -0.1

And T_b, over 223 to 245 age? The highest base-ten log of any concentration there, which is 2.39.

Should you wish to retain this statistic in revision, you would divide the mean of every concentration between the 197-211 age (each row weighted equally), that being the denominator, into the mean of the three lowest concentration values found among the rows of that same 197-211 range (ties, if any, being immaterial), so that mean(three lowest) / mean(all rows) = 0.98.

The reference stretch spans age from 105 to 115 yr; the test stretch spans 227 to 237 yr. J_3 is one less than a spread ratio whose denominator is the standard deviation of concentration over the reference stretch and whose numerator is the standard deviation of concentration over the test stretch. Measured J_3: -0.61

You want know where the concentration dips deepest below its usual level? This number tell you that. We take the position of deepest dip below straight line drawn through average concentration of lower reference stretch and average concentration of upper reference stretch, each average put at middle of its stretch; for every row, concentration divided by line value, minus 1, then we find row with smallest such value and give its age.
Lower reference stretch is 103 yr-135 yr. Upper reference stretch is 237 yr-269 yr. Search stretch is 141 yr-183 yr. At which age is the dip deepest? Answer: 146 yr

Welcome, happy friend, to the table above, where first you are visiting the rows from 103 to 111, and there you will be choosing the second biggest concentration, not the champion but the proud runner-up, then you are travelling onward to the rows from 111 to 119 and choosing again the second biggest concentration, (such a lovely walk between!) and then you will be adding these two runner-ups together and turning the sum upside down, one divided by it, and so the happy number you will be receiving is 0.0016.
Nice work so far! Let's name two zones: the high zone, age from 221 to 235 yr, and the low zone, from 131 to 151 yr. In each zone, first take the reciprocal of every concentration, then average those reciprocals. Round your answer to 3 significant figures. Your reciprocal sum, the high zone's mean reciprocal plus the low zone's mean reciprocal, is 0.0109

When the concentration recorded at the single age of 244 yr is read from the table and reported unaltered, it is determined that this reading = 227.4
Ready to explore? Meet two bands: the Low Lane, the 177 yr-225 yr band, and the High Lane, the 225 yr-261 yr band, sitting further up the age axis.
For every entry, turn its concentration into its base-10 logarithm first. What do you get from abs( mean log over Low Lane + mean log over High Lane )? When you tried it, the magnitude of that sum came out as 4.72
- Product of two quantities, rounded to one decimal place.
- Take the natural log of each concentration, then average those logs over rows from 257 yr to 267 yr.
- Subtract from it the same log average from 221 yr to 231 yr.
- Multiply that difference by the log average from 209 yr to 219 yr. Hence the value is -1.0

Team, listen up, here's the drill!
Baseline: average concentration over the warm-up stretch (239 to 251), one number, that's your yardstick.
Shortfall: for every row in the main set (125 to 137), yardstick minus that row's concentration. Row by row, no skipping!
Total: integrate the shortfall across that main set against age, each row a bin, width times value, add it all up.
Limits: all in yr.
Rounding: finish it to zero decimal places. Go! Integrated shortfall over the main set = 236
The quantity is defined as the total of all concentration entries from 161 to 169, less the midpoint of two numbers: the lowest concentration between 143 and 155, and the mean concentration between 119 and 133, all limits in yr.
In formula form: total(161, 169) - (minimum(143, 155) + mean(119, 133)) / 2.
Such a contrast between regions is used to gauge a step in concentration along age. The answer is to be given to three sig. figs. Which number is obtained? 831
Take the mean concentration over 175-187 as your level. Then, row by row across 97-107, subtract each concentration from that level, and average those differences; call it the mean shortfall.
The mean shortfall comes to -33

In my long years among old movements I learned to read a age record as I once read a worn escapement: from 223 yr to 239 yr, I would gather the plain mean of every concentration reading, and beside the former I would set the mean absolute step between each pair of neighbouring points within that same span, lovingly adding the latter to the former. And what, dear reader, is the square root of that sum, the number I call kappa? 15.7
